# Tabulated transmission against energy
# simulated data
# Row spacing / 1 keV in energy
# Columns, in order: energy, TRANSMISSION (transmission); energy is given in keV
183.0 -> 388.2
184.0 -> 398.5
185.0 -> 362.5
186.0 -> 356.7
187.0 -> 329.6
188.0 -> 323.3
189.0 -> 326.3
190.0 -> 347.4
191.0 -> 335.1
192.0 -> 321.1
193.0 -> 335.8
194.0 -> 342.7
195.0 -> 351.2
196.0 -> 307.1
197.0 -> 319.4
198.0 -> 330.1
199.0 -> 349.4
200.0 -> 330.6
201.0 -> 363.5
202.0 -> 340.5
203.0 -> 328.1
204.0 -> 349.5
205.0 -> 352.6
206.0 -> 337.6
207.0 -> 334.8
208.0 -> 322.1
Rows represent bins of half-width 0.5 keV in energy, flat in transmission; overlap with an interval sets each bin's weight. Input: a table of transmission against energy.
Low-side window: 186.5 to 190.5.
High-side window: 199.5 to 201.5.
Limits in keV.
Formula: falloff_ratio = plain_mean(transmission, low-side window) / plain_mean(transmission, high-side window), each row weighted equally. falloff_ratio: 0.96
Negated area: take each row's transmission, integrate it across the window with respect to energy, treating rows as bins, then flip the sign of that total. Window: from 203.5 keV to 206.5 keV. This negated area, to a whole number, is -1040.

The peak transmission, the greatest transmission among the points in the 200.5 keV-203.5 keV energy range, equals 363.5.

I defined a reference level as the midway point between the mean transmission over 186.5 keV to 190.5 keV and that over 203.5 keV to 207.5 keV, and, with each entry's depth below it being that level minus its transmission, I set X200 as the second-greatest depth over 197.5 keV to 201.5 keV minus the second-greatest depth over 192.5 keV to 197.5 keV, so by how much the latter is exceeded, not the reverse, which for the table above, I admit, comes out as -11.2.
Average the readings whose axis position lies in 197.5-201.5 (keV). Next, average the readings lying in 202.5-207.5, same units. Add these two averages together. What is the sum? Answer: 684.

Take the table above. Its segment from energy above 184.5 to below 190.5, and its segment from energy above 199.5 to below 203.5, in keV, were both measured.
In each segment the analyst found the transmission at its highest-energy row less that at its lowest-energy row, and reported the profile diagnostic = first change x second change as 38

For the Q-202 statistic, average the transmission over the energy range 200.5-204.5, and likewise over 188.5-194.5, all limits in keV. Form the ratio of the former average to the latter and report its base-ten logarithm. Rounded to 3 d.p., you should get 0.014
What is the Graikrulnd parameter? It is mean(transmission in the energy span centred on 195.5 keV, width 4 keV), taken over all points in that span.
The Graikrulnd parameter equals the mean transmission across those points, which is 330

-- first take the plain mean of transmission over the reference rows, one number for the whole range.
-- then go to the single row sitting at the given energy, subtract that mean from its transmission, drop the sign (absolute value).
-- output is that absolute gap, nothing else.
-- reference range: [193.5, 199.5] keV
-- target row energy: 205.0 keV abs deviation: 19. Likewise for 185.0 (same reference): 29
